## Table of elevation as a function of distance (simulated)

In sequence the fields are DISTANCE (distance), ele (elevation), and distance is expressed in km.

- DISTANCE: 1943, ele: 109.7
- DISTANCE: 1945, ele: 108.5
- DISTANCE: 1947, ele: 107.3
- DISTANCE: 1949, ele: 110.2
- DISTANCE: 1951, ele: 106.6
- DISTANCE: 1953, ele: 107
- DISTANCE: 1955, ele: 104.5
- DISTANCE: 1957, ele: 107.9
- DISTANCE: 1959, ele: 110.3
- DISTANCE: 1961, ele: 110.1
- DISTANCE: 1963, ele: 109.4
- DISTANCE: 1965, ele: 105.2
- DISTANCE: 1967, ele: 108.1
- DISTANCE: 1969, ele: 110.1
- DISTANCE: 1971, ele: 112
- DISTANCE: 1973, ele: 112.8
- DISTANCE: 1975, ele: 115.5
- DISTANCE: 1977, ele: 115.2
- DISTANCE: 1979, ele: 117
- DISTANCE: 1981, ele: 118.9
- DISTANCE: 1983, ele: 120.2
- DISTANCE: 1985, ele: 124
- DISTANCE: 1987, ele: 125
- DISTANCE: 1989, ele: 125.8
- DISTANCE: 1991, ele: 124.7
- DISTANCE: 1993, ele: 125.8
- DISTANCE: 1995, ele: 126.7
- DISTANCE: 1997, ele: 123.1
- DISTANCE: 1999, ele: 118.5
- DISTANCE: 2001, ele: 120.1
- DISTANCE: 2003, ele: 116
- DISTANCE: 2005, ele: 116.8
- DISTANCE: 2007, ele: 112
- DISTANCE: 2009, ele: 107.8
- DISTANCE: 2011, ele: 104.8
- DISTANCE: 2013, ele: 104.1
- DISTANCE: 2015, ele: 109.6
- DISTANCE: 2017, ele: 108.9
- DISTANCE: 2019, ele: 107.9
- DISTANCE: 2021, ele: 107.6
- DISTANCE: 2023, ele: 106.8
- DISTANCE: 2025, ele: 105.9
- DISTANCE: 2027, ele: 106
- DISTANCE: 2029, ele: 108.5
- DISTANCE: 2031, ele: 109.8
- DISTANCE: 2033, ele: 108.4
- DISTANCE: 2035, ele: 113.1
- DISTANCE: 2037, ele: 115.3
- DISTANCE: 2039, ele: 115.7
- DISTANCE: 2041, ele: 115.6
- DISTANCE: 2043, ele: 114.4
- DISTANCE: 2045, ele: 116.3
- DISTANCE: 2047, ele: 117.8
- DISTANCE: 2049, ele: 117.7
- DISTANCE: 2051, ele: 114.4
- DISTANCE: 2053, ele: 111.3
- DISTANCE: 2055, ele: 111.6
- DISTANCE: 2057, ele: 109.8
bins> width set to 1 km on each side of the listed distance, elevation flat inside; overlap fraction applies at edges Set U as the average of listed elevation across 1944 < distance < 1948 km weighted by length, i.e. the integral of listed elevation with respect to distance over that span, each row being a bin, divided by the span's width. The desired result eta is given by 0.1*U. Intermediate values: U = 108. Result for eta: 10.8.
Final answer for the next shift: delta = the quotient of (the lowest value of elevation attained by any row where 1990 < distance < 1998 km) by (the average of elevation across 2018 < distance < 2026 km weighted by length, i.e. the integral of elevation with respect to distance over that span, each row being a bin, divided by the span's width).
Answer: 1.15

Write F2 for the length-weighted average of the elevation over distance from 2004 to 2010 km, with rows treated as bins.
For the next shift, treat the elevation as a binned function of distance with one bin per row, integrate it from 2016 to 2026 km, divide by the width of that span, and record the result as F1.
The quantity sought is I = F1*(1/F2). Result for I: 0.96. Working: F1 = 107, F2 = 112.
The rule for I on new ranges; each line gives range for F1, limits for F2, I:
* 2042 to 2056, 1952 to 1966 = 1.07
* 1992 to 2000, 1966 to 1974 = 1.12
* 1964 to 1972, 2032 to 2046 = 0.95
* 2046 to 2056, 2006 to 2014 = 1.07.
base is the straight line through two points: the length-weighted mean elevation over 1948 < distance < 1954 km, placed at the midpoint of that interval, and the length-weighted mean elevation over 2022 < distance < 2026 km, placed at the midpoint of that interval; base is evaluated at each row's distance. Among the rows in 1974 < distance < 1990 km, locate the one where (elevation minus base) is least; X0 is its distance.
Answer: 1977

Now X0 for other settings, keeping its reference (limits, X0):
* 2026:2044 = 2027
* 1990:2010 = 2009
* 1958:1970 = 1965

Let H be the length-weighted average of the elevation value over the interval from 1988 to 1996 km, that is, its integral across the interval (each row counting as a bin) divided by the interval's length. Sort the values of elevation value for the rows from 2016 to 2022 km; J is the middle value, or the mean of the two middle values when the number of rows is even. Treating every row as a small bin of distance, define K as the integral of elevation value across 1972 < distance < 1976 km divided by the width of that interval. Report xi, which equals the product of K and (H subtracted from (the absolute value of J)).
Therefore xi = -2038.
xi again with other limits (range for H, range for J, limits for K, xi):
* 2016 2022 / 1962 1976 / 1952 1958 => 209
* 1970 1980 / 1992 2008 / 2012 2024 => 516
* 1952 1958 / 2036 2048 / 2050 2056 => 1033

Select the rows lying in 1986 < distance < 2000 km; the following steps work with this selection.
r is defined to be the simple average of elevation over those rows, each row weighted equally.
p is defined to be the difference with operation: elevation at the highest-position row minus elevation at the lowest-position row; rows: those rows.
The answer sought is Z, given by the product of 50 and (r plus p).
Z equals 5886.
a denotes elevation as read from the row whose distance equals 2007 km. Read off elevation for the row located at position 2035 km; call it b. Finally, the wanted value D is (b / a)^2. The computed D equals 1.0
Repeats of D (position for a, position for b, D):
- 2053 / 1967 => 0.9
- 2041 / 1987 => 1.2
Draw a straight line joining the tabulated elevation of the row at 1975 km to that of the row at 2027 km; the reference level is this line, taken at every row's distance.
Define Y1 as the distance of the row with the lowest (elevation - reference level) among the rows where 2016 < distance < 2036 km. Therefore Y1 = 2025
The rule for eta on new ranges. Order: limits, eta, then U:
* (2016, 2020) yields 10.8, 108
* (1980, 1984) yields 12.0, 120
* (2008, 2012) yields 10.6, 106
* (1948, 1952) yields 10.8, 108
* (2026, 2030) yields 10.7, 107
